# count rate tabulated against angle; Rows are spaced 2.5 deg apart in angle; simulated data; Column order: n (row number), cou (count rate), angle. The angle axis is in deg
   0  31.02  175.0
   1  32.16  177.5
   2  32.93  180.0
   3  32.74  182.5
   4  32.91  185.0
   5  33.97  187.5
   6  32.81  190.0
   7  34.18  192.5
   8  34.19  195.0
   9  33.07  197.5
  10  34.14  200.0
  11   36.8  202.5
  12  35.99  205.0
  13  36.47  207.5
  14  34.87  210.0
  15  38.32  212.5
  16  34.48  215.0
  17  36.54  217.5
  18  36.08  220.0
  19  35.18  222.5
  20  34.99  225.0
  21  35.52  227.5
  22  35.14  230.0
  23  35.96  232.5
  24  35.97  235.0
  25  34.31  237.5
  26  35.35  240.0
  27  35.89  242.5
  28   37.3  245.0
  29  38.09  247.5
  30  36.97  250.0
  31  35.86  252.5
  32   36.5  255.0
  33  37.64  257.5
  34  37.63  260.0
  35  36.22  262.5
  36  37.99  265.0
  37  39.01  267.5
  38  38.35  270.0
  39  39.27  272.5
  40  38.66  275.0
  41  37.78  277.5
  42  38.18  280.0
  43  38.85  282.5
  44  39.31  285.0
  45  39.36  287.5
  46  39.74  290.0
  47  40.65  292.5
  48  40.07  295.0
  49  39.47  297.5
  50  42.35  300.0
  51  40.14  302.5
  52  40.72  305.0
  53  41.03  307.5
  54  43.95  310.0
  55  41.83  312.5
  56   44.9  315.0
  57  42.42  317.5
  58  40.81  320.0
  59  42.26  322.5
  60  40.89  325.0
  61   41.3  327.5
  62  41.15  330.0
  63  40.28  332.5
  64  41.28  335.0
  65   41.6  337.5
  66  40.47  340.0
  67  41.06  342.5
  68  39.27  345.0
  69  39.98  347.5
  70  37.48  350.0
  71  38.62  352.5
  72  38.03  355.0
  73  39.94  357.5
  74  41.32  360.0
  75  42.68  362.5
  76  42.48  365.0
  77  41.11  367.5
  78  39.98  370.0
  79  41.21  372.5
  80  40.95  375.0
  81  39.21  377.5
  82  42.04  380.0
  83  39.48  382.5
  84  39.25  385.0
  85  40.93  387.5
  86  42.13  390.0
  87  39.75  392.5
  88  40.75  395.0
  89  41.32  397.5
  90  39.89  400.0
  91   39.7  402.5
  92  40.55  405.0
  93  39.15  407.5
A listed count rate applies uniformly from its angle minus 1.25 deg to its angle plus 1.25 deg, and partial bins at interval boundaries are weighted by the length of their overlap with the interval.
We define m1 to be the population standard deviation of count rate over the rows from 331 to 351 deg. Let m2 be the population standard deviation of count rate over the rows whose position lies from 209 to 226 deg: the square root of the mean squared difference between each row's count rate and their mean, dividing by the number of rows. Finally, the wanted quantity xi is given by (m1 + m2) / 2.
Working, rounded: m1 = 1.24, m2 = 1.23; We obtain 1.23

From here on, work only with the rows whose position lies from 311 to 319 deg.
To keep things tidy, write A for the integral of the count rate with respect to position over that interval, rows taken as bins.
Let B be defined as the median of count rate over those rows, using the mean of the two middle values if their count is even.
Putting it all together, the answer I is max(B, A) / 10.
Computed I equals 34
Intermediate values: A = 344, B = 42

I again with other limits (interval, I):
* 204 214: 36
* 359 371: 50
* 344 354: 39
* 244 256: 44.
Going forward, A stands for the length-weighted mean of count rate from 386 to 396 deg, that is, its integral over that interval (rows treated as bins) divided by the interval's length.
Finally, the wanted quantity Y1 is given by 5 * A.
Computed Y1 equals 204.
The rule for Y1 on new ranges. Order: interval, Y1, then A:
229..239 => 177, 35.4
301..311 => 207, 41.4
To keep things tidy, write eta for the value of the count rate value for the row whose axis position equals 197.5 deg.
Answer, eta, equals 33.07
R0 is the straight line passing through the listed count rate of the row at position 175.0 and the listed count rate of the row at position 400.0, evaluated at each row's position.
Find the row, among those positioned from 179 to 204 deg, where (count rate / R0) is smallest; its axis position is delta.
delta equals 197.5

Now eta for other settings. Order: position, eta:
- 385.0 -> 39.25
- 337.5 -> 41.6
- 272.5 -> 39.27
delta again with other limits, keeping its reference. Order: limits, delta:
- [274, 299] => 277.5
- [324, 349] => 345.0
